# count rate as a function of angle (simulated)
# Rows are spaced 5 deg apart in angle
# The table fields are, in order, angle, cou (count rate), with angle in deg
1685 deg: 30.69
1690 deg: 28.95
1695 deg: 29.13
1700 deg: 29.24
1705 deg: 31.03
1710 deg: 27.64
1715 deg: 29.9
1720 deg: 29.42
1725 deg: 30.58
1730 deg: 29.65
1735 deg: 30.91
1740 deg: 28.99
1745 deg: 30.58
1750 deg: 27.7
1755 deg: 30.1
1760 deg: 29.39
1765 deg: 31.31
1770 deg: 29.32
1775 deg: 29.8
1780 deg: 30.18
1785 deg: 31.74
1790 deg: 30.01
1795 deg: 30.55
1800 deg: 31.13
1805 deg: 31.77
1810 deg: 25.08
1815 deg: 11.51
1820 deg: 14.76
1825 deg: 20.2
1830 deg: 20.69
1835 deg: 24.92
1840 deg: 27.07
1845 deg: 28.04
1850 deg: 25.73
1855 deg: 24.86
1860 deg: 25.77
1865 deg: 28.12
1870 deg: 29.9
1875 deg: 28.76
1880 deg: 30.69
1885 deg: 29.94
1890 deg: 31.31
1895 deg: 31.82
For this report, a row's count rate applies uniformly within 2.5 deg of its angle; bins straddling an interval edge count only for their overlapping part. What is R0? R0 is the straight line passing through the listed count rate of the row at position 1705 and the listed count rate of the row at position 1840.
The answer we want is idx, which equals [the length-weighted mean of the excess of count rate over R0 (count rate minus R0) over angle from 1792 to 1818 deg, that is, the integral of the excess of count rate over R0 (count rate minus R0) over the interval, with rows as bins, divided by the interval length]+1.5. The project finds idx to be -0.7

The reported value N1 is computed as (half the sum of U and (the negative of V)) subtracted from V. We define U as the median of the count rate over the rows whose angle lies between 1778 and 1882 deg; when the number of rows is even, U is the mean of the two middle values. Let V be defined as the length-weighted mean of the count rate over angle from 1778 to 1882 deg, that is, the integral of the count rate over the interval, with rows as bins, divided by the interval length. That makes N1 25.3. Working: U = 28.0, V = 26.2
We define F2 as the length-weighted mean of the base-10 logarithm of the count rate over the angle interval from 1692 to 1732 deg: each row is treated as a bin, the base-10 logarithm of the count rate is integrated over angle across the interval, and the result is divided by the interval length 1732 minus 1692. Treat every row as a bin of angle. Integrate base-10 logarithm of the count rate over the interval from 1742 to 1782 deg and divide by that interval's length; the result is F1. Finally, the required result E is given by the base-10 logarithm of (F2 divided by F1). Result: 0.00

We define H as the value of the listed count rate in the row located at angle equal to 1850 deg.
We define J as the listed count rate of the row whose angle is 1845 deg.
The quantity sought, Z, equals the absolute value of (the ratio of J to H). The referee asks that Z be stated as 1.09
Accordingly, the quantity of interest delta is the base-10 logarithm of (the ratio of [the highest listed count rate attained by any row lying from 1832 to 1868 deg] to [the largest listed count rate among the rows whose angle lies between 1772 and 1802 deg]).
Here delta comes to -0.053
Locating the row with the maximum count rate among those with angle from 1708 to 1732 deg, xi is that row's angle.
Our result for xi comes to 1725 deg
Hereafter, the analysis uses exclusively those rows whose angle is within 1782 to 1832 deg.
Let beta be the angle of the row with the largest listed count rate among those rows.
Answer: 1805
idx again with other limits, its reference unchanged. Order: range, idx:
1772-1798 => 3.3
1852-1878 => 2.7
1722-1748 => 1.4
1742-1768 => 1.7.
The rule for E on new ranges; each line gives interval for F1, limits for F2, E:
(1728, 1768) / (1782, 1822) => -0.03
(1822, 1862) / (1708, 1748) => 0.03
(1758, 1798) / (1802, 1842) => -0.05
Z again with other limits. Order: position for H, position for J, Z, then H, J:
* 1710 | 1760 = 1.06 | 27.64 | 29.39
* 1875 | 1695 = 1.01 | 28.76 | 29.13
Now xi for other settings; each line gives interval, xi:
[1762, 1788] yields 1785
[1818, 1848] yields 1845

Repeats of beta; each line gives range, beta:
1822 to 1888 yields 1880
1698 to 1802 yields 1785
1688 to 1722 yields 1705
